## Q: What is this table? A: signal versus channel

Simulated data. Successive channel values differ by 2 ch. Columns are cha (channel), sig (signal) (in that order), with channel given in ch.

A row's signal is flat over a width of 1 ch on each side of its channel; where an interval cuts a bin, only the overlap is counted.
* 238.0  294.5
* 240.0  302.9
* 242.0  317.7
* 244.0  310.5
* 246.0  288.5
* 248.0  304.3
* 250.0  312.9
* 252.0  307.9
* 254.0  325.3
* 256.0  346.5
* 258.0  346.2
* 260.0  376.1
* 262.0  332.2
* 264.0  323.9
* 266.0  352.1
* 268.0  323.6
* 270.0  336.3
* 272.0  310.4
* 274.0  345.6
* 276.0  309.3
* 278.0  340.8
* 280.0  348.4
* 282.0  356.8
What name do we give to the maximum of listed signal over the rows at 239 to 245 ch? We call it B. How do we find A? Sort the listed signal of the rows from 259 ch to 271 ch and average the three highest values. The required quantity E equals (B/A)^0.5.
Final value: 0.95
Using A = 355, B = 317.7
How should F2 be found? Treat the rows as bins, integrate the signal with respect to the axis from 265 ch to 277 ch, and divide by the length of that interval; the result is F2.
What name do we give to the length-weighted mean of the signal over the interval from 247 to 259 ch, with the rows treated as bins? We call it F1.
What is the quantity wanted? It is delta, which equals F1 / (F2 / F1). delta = 318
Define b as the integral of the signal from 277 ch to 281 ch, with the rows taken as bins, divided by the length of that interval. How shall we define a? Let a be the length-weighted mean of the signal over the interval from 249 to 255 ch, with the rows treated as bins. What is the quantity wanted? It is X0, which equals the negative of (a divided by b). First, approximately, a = 315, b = 345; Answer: -0.92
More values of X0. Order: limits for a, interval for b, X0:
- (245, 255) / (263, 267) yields -0.91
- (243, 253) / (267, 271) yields -0.92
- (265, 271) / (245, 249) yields -1.14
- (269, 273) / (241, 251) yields -1.05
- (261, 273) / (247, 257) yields -1.03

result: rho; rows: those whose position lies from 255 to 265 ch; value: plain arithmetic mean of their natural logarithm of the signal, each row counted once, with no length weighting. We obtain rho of 5.84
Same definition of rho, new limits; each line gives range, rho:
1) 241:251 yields 5.73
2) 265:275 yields 5.81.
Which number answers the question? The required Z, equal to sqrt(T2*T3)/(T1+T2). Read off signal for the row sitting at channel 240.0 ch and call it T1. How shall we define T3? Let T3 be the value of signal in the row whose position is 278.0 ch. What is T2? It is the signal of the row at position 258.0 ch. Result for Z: 0.529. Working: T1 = 302.9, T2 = 346.2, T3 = 340.8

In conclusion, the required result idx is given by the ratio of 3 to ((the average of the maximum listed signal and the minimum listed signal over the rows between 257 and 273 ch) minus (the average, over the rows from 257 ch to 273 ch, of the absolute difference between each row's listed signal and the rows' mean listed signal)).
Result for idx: 0.0092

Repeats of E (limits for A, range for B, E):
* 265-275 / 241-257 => 1.00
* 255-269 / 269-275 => 0.98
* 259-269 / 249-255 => 0.96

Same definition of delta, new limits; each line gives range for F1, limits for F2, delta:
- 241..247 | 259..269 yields 273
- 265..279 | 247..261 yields 331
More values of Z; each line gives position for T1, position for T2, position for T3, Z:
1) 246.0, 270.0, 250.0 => 0.519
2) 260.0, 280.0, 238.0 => 0.442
